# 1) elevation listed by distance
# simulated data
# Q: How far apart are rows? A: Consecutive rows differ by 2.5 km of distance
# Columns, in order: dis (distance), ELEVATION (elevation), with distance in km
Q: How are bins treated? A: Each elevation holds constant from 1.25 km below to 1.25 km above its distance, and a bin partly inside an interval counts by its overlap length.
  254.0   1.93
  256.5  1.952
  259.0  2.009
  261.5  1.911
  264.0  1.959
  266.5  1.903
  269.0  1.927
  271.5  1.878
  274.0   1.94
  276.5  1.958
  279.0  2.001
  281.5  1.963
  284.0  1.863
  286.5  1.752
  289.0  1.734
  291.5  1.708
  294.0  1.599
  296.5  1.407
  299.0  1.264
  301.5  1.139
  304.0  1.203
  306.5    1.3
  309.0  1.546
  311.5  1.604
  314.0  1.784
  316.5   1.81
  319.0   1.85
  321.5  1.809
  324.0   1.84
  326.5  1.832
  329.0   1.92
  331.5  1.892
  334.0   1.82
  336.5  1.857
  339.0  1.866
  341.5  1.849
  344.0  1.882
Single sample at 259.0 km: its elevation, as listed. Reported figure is 2.009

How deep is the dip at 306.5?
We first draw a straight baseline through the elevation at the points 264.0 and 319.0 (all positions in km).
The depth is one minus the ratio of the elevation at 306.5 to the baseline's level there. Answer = 0.31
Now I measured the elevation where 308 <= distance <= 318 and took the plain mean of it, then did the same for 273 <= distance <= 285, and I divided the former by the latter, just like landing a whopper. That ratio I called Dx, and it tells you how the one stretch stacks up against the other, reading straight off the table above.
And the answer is 0.87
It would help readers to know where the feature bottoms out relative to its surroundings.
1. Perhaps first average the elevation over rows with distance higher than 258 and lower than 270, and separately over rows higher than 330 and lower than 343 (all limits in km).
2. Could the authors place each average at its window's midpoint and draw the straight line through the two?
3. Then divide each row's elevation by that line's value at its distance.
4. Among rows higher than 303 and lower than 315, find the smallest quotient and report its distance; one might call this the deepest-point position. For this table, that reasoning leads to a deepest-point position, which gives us 304.0 km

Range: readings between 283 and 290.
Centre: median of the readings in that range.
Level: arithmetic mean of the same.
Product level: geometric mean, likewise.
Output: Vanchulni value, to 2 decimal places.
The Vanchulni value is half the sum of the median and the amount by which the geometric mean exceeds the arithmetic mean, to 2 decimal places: 0.88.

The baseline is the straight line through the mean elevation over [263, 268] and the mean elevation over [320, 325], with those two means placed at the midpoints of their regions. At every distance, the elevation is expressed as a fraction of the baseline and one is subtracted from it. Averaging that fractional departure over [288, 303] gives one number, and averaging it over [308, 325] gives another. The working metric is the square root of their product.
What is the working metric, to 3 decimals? 0.100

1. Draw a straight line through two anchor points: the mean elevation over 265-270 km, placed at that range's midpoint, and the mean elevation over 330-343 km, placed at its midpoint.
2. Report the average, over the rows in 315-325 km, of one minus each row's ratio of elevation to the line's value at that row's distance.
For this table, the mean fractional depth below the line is 0.02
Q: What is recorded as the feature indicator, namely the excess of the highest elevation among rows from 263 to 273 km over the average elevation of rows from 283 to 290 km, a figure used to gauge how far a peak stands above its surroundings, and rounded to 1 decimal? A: 0.2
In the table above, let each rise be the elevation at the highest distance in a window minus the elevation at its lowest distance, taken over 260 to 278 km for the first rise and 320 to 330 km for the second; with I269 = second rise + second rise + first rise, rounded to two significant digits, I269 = 0.27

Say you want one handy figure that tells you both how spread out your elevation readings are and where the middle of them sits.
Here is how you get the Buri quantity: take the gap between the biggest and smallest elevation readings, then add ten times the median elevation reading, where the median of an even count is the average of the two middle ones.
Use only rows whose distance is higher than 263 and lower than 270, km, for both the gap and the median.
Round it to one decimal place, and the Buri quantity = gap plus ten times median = 19.3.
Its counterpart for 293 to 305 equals 13.1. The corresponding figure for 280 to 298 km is 17.9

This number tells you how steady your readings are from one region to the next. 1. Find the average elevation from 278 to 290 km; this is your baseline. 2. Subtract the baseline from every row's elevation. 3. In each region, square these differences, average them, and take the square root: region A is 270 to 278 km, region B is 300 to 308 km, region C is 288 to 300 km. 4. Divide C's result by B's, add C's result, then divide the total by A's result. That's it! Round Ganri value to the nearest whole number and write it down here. 13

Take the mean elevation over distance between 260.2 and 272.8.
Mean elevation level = 1.92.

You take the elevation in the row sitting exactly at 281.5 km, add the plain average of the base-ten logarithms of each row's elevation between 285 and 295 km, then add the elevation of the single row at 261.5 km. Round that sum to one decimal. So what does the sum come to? 4.1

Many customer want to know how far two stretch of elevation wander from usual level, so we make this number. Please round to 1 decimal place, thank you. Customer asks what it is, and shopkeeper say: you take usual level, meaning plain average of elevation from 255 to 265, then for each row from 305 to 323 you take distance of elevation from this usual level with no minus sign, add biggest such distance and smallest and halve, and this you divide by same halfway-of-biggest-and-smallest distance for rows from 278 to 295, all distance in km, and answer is 2.1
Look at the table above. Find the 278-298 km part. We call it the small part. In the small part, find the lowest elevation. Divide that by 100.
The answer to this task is 0.0141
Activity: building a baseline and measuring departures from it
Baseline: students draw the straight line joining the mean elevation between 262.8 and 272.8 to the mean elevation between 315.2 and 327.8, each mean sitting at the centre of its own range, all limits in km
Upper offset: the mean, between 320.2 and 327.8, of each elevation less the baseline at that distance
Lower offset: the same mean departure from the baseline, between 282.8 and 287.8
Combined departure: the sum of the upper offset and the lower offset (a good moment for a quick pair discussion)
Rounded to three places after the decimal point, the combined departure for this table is -0.078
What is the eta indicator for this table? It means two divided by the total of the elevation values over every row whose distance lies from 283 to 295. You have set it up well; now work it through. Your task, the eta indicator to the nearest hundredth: 0.23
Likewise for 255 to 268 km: 0.21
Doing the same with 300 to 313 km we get 0.29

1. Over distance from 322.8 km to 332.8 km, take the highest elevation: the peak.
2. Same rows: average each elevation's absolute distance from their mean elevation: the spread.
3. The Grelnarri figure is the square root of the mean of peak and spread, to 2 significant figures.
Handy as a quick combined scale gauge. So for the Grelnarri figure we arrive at 0.99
